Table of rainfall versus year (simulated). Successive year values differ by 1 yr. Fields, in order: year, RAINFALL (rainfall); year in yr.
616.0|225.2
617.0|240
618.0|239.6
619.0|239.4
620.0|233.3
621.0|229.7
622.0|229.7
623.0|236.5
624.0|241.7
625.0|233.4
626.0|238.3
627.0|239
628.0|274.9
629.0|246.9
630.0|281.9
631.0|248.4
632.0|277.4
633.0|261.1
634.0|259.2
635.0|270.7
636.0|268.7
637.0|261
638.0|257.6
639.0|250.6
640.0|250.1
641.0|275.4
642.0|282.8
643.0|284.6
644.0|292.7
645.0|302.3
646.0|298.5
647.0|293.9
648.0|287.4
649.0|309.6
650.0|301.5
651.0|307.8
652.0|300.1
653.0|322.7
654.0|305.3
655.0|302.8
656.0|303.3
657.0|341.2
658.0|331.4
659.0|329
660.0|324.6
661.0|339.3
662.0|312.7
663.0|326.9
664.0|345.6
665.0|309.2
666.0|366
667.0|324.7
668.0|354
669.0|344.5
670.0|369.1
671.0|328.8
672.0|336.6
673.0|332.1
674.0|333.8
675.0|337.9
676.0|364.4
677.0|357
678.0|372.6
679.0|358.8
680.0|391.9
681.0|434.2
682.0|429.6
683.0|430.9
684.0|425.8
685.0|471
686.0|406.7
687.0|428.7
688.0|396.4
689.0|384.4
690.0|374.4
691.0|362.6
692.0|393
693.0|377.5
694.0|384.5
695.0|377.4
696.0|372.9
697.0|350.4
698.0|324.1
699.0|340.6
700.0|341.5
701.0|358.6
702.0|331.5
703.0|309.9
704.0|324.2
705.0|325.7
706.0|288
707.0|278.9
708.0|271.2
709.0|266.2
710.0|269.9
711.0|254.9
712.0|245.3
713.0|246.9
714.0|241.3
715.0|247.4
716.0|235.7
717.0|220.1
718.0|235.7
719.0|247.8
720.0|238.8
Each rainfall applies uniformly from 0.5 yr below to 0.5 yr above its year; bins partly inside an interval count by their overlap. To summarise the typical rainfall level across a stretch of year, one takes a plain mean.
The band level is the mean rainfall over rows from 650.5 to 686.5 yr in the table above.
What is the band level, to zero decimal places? 352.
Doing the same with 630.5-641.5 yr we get 262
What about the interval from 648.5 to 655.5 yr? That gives 307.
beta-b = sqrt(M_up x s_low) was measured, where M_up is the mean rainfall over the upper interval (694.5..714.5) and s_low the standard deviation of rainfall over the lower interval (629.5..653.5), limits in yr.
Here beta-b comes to 80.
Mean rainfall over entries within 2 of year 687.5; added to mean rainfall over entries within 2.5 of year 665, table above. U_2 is 739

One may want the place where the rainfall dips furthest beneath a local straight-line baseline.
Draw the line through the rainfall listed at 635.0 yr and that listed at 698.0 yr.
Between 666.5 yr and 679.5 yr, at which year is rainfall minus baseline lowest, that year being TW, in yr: 667.0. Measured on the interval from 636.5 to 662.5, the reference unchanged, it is 640.0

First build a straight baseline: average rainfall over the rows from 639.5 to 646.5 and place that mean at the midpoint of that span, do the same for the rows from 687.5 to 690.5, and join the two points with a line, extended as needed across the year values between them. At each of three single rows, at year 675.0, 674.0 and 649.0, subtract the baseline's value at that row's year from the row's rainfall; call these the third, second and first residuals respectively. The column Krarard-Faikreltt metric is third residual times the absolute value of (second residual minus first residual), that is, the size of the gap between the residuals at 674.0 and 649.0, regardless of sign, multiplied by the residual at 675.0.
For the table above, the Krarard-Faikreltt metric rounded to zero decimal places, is -504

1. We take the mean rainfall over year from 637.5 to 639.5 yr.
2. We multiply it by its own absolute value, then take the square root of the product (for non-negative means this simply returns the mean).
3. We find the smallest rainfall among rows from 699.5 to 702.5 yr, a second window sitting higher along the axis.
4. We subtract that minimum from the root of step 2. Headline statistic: -77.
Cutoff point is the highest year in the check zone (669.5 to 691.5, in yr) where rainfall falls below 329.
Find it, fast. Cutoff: 671.0 yr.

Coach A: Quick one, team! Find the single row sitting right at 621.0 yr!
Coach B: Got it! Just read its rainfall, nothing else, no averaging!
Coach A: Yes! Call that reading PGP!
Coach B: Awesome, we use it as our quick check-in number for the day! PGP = 229.7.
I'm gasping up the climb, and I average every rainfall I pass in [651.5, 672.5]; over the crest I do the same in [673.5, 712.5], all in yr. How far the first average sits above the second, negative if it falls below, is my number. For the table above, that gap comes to -26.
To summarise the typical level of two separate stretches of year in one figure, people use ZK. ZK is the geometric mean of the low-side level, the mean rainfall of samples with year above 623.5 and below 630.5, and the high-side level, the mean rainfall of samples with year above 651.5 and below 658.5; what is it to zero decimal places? 281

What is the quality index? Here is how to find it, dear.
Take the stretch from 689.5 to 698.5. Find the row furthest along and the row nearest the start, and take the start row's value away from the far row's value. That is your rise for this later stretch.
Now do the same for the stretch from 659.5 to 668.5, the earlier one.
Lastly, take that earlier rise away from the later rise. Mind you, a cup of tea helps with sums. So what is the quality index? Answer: -80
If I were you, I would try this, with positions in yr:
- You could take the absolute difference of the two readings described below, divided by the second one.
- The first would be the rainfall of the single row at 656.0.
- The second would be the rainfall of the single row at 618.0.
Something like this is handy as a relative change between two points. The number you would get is 0.27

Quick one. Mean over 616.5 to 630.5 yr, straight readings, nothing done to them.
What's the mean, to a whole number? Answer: 243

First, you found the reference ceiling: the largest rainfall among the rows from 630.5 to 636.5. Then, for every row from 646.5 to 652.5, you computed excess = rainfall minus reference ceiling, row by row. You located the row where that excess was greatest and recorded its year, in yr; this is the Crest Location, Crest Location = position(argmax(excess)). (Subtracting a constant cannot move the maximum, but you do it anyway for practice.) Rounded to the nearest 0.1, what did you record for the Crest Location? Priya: 649.0 yr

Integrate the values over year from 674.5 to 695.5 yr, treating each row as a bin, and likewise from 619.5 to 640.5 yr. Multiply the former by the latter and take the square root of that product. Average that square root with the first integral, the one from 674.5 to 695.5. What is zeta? 7435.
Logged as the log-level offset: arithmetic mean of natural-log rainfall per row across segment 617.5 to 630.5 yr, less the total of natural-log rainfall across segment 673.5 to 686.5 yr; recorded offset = -72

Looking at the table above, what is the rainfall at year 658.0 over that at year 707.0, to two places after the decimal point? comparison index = 1.19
